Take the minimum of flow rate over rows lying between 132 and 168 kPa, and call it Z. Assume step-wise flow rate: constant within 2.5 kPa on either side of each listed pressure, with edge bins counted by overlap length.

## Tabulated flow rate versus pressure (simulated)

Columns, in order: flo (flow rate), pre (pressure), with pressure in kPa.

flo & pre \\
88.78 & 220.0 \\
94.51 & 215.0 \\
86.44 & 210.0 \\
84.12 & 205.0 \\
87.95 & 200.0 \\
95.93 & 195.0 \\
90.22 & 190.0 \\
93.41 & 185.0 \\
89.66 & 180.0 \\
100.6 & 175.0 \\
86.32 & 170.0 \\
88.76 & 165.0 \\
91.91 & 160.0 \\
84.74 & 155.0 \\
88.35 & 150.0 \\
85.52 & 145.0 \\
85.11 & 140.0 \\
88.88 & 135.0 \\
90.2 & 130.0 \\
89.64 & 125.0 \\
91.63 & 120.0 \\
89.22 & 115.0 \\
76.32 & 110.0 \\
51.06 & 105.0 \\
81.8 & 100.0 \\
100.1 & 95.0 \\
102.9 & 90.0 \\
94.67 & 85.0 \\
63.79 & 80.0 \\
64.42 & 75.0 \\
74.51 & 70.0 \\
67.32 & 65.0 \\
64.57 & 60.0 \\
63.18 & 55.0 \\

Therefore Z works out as 84.74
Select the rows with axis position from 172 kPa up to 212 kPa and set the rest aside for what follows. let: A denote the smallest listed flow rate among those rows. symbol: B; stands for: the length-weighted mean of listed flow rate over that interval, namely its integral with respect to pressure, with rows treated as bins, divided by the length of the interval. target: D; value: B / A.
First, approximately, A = 84.12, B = 91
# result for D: 1.08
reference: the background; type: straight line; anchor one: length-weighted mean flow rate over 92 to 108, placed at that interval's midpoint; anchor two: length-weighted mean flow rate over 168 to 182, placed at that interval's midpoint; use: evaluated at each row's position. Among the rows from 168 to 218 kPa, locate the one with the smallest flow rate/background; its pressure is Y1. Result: 205.0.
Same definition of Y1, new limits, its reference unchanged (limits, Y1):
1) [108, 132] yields 110.0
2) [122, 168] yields 155.0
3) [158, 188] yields 170.0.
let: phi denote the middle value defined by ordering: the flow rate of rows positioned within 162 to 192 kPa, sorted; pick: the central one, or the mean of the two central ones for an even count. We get 90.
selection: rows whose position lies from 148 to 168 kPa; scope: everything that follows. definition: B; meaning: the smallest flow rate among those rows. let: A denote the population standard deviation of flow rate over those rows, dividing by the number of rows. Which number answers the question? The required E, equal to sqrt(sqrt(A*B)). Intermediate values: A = 2.5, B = 84.74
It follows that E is 3.83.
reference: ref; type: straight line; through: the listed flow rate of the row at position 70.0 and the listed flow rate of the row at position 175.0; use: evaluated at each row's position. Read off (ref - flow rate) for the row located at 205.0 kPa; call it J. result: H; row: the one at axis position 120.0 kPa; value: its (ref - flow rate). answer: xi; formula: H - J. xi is -29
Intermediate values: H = -5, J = 24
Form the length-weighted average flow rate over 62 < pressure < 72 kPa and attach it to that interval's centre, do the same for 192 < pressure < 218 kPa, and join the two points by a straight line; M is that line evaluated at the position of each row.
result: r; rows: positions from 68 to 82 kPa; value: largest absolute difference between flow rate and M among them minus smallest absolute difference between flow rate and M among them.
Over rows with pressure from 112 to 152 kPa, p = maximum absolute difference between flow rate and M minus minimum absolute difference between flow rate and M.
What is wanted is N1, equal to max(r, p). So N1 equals 10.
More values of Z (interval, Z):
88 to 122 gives 51.06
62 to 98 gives 63.79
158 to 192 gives 86.32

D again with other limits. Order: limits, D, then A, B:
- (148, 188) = 1.07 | 84.74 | 90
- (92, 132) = 1.64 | 51.06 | 84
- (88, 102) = 1.16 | 81.8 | 95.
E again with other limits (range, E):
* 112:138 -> 3.04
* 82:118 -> 5.38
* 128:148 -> 3.69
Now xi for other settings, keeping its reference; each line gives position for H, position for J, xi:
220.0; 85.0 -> 39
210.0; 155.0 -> 12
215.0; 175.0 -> 16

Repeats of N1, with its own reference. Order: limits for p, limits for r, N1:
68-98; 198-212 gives 26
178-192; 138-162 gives 6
